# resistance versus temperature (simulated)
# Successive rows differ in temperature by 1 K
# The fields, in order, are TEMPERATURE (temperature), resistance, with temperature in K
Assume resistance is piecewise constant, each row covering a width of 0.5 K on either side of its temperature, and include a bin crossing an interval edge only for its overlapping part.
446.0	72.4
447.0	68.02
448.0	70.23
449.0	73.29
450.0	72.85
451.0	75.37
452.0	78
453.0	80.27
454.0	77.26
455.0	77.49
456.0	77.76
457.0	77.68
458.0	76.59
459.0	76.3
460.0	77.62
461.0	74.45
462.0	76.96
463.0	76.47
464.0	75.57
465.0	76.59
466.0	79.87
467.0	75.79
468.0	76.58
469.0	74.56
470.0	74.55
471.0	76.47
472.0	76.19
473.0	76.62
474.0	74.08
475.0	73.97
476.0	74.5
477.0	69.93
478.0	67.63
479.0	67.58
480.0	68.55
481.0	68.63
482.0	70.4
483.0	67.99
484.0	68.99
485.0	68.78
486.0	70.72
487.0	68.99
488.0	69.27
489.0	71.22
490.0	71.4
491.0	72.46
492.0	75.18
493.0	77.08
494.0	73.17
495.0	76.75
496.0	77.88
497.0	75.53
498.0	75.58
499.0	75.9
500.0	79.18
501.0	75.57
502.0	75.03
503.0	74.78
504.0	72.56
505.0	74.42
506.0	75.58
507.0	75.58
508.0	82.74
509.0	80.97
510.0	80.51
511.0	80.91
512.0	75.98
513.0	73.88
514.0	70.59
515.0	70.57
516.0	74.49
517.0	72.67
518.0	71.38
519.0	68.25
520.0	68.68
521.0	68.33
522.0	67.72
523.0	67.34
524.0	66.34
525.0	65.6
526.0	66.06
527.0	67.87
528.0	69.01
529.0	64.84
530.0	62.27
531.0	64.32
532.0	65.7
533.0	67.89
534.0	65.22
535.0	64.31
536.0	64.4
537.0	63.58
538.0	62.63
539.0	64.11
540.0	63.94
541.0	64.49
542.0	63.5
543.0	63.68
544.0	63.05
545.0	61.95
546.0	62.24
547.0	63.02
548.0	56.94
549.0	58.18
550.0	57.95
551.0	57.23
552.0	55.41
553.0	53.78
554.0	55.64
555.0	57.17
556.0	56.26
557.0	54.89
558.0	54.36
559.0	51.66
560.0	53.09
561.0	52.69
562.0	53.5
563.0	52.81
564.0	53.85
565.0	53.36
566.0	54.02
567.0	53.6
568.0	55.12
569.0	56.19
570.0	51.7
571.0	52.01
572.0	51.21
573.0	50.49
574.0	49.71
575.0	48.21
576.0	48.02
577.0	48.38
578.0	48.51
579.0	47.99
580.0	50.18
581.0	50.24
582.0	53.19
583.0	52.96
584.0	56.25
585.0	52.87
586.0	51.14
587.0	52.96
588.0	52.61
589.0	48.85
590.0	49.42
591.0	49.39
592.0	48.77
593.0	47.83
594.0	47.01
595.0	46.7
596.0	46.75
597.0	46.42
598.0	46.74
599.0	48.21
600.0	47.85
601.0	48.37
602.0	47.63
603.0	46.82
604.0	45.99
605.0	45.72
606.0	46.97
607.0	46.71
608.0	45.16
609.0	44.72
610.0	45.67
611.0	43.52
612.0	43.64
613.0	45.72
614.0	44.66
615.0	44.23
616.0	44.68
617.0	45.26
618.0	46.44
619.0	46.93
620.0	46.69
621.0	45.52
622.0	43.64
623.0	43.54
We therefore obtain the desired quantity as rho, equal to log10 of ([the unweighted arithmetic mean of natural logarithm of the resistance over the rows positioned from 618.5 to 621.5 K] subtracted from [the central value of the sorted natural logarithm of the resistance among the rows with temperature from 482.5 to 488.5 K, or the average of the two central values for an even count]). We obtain -0.40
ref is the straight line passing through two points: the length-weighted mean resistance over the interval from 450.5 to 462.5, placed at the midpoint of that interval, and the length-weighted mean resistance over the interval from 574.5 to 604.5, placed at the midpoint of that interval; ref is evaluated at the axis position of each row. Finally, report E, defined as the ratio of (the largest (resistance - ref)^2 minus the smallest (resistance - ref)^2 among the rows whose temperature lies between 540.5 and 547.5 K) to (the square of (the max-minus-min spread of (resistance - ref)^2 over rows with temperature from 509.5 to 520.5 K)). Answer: 0.000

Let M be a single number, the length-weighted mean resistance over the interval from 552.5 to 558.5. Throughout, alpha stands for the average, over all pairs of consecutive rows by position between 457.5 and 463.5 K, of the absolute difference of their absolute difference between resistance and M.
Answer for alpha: 1.6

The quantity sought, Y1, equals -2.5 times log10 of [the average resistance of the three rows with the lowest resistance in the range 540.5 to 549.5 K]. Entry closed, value -4.43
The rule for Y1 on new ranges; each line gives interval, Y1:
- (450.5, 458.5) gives -4.71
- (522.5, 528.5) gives -4.55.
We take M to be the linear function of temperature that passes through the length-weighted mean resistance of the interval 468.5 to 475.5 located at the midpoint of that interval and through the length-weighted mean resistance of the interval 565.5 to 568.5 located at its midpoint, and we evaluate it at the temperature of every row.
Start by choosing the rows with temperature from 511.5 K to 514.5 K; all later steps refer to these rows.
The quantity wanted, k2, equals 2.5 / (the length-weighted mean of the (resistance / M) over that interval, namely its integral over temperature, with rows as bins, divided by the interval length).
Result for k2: 2.25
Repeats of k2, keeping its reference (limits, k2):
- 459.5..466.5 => 2.51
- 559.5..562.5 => 2.62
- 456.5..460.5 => 2.54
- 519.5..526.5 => 2.38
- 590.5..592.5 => 2.49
